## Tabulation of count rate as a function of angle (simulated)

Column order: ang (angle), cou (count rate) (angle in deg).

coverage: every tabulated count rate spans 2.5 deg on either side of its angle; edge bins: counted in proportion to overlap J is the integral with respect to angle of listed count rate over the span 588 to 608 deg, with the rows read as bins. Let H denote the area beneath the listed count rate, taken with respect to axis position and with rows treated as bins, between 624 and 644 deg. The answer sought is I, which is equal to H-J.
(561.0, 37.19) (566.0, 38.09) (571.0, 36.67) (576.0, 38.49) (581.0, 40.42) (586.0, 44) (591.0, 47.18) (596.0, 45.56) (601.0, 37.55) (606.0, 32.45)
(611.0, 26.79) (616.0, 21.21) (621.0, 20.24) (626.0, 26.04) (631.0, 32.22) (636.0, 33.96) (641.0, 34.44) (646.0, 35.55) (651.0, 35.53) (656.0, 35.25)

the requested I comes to -181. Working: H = 638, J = 819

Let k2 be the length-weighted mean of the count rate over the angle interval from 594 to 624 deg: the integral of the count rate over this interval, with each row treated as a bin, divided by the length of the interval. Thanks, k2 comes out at 30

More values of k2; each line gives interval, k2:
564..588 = 39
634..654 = 35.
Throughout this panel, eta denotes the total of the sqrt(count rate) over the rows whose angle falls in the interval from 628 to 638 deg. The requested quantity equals 11.5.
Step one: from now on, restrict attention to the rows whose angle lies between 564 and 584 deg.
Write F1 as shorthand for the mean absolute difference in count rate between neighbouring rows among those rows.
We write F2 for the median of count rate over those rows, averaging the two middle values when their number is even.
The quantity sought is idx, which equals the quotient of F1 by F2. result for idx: 0.045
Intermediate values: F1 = 1.7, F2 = 38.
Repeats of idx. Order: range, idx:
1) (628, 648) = 0.032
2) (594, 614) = 0.179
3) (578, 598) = 0.062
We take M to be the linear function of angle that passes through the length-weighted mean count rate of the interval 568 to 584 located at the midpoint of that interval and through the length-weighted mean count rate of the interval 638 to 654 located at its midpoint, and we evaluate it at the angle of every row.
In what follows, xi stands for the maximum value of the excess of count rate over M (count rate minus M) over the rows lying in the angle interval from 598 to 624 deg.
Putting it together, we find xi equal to 0.1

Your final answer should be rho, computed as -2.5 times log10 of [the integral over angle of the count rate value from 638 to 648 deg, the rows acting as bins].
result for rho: -6.36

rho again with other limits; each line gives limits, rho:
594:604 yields -6.53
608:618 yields -5.98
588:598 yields -6.66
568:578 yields -6.44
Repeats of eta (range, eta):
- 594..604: 12.9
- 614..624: 9.1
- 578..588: 13.0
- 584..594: 13.5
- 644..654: 11.9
